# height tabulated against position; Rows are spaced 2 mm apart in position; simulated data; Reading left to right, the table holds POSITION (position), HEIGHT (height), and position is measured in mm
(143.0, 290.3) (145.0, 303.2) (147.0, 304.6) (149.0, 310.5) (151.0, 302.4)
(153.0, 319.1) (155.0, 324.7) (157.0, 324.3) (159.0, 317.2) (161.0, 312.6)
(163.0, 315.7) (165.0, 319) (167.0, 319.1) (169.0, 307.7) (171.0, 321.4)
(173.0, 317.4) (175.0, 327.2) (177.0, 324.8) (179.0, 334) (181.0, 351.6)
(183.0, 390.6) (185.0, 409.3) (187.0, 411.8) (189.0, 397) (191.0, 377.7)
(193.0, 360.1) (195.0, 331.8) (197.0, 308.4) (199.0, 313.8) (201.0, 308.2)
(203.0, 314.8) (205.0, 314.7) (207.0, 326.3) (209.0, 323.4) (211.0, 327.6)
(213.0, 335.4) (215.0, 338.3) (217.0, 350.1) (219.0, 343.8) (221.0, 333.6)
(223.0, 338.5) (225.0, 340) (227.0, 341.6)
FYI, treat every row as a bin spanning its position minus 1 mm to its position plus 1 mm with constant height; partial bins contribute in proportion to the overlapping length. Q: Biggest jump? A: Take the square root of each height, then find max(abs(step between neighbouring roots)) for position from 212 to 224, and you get 0.32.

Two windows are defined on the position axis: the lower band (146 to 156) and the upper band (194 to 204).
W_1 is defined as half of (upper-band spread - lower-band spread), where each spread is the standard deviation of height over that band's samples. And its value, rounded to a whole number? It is 0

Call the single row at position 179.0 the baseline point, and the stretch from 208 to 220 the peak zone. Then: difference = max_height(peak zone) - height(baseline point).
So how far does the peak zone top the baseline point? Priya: 16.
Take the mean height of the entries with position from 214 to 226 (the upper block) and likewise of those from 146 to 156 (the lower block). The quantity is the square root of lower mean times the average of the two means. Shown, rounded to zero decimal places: 319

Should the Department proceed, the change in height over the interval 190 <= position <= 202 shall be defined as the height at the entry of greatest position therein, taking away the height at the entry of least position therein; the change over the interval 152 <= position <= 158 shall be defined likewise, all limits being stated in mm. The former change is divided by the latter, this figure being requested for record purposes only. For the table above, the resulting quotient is -13.4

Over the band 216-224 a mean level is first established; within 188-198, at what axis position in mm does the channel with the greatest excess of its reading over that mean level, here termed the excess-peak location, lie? 189.0 mm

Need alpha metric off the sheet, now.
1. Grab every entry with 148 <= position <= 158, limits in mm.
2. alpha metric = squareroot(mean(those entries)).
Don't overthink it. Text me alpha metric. 17.78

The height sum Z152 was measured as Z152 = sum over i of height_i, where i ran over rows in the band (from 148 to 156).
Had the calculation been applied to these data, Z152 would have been 1257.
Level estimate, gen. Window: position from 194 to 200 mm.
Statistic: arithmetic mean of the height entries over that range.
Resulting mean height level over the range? 318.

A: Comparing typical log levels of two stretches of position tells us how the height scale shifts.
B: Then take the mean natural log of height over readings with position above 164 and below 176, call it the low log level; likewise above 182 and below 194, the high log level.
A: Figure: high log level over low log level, 1.04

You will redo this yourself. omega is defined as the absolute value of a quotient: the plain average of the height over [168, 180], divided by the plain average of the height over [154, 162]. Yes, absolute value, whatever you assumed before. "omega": 1.01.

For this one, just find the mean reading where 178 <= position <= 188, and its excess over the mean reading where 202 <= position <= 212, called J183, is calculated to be 58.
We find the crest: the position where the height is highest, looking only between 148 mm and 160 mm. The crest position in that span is 155.0 mm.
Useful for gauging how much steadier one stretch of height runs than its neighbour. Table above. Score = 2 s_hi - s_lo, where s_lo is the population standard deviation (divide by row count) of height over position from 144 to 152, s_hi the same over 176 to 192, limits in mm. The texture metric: 60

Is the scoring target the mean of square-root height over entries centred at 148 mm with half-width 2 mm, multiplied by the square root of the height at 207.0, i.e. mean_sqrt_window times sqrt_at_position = 317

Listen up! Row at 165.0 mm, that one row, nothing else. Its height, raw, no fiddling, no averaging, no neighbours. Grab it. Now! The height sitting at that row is 319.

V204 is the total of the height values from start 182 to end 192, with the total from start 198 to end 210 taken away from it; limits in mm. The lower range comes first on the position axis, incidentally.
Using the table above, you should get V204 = 85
